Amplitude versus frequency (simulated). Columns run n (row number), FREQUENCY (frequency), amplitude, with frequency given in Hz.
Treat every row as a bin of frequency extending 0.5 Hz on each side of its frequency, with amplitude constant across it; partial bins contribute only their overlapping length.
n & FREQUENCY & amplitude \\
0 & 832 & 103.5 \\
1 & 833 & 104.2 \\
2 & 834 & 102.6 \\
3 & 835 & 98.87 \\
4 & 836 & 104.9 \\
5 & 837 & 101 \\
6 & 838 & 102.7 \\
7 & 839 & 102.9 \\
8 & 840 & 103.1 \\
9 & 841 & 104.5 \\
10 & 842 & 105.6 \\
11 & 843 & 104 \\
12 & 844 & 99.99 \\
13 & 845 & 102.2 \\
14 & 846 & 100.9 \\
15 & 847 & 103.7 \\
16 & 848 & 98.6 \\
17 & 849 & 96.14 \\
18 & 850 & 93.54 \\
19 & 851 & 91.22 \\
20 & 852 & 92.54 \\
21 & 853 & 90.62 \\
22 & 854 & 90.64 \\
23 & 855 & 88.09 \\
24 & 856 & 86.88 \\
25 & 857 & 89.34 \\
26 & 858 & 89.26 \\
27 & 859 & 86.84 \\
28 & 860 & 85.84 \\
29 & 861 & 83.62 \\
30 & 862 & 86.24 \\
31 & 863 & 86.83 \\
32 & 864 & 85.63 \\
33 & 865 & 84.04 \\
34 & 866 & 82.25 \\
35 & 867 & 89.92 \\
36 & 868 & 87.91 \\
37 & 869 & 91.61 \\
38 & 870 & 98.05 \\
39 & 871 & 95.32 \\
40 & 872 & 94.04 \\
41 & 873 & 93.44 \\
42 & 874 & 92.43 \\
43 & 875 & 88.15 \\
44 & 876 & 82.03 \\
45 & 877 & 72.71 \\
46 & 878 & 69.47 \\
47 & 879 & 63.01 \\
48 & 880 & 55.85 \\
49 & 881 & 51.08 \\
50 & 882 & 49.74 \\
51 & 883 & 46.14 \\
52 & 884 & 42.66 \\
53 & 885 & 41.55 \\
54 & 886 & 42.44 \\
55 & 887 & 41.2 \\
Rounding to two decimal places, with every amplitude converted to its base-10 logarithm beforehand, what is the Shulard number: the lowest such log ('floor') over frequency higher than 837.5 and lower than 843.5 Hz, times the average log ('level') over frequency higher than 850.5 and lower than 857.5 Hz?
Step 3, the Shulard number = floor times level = 3.93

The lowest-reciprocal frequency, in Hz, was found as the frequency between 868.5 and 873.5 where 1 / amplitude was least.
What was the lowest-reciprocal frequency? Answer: 870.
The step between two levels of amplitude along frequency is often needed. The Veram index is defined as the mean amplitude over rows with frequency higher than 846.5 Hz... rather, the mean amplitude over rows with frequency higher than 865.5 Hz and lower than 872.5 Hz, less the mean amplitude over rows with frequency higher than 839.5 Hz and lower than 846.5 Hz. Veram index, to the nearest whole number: -12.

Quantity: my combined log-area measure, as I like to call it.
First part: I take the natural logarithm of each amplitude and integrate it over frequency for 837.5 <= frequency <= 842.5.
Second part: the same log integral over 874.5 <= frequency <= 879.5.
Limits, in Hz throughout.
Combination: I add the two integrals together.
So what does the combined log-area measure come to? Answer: 44.8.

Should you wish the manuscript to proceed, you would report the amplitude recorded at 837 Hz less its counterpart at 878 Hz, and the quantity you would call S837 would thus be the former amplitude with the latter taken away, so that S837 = 32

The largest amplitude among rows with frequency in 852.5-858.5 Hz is 90.64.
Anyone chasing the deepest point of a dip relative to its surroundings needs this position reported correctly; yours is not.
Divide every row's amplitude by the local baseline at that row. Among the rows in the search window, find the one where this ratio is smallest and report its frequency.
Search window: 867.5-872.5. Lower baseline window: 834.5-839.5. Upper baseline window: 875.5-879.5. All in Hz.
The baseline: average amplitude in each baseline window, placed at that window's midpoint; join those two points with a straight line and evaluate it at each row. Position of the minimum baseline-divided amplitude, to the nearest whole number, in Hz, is 868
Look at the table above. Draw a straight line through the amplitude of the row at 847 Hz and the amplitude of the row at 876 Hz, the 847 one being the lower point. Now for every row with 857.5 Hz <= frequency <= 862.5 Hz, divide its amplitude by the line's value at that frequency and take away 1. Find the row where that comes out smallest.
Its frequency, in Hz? 861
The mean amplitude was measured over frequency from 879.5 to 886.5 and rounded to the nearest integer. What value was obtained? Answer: 47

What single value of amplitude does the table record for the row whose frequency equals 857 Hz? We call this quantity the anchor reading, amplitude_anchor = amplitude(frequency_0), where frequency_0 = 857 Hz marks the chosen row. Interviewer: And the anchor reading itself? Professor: 89.34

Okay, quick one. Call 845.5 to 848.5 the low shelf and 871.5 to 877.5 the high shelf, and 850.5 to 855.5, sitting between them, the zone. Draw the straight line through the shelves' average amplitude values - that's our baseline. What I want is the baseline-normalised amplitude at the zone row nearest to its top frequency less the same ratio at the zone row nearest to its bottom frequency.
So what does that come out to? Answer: -0.013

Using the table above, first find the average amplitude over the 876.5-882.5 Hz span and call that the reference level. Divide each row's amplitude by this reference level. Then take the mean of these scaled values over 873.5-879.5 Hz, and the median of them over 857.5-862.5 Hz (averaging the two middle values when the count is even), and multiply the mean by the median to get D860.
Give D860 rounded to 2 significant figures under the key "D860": 1.8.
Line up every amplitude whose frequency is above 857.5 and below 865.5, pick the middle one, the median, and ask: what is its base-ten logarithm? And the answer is 1.93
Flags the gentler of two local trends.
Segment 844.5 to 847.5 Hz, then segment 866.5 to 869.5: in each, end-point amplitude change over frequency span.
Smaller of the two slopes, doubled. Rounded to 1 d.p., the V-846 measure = 1.5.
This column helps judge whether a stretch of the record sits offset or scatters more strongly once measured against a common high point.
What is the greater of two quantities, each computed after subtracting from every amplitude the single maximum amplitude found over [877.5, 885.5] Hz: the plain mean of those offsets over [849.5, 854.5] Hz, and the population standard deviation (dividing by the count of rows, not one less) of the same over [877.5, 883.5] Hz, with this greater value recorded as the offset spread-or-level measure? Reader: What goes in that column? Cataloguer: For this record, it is 22.2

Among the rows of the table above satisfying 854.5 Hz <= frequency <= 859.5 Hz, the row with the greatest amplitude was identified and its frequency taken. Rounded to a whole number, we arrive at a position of 857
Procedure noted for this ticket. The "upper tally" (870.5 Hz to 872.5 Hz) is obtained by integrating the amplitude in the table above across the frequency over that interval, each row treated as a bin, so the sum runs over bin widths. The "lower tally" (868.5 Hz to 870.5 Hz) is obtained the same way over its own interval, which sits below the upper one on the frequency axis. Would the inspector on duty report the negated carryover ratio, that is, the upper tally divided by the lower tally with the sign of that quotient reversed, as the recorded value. -1.0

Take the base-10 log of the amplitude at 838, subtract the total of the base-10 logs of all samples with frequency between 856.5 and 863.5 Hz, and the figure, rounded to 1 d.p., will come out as -11.6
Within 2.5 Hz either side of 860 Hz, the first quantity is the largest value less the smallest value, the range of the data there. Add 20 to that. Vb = 26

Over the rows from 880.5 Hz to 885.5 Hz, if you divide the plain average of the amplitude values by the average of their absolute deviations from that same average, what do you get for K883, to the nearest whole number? 14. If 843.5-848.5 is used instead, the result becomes 67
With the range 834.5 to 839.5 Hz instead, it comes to 60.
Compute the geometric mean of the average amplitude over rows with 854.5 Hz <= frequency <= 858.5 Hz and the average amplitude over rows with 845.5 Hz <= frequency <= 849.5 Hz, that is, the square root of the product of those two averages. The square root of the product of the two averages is 93.9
